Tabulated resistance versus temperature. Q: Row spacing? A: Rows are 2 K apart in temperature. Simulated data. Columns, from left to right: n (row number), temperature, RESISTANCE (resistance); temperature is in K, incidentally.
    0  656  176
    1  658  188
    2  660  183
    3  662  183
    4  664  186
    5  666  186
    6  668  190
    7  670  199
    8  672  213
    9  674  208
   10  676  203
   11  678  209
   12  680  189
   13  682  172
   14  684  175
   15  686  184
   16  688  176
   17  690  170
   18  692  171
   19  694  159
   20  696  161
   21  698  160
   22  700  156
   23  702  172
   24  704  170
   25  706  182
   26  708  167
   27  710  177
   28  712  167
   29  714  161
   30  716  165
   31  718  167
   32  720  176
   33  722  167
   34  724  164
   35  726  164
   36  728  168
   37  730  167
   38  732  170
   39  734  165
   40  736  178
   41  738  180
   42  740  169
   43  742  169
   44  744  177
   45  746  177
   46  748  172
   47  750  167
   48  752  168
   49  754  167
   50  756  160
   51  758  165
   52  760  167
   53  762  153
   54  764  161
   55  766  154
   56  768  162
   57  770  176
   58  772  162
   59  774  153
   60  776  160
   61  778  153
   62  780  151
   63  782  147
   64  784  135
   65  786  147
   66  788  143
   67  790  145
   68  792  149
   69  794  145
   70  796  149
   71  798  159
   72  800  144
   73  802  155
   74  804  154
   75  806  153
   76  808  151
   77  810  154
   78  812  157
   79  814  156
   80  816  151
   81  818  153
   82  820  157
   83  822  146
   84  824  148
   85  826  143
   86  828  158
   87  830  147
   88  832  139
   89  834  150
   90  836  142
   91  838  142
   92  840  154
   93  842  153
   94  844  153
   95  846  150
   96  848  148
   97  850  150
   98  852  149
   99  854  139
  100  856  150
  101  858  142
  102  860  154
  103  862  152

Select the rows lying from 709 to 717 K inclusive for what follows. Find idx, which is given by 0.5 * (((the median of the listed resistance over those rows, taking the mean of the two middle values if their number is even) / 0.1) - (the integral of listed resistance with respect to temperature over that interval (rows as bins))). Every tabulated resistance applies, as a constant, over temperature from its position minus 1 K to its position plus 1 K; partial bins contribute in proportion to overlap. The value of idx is 160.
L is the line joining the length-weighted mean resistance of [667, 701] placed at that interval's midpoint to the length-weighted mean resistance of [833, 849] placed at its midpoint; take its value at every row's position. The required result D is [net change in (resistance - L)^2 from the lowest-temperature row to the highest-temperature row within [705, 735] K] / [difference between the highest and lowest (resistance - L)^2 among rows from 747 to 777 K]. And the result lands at 0.1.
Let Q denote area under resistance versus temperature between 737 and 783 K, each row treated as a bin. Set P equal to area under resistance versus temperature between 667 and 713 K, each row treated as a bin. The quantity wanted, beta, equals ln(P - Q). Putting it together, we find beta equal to 6.58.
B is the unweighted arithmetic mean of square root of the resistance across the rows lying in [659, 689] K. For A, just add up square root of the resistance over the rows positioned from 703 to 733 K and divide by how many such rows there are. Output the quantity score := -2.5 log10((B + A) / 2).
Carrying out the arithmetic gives -2.82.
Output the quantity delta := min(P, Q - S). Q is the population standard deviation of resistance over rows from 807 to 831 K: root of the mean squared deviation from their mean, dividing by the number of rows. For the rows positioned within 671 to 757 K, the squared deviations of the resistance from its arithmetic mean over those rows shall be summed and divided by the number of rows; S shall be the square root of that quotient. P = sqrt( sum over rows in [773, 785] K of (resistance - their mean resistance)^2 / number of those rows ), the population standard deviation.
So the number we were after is -8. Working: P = 7.7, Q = 4.7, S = 13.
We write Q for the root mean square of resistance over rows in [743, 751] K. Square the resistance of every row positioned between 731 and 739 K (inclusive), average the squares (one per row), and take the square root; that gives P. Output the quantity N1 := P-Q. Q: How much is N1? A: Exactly 0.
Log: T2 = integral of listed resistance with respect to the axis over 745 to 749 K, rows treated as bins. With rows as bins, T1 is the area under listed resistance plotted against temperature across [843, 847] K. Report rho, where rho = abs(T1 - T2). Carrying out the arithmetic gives 92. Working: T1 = 606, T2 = 698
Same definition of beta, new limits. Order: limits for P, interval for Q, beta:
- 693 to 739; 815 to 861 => 6.79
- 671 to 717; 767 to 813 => 7.03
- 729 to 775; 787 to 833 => 6.64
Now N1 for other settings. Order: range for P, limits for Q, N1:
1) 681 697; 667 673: -30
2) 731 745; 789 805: 23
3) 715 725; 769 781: 8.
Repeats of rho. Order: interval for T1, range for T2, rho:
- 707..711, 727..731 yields 18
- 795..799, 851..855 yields 40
